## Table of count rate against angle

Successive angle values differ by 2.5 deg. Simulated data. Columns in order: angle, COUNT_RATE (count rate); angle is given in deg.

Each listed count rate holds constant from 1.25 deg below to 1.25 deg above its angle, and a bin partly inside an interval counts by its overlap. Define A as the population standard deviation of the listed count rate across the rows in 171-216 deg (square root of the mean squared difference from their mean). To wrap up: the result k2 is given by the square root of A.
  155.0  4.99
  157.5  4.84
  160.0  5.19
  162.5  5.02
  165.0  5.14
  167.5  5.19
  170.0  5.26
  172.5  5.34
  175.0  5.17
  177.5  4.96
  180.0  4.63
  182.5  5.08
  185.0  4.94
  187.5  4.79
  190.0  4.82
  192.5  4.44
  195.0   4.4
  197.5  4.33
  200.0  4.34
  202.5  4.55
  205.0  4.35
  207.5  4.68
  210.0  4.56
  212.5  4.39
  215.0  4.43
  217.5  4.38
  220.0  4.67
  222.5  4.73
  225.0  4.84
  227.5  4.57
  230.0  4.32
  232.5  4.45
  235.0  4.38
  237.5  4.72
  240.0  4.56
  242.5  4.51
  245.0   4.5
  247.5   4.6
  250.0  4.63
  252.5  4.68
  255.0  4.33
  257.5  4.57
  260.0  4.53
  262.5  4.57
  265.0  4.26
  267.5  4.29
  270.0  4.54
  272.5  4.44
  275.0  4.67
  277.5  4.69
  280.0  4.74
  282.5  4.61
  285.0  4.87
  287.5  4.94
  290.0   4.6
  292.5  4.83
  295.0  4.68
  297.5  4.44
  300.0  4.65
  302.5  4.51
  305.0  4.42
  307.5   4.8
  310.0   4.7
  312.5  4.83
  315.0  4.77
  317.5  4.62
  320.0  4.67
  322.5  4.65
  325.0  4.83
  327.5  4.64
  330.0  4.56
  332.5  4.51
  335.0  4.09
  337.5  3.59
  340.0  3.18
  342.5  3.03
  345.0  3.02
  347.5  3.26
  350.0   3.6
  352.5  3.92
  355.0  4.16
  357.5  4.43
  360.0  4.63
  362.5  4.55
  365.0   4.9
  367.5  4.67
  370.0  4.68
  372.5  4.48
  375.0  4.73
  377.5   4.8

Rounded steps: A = 0.31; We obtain 0.55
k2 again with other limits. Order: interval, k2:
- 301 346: 0.79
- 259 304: 0.42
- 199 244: 0.39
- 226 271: 0.36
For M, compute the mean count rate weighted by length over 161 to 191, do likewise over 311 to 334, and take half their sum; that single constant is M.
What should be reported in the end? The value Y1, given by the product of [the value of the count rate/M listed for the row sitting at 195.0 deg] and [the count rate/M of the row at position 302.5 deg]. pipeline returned 0.84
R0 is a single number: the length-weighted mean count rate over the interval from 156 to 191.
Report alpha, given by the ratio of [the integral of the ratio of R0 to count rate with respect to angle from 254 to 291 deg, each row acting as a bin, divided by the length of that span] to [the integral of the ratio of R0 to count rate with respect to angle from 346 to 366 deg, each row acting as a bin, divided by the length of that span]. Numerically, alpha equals 0.89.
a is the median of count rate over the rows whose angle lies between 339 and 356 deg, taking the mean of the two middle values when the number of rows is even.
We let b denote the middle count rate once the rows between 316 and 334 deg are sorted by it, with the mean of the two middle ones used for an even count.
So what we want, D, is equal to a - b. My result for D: -1.38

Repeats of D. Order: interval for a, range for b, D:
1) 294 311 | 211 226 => 0.10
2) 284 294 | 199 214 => 0.38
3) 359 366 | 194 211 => 0.23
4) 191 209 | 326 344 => 0.31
